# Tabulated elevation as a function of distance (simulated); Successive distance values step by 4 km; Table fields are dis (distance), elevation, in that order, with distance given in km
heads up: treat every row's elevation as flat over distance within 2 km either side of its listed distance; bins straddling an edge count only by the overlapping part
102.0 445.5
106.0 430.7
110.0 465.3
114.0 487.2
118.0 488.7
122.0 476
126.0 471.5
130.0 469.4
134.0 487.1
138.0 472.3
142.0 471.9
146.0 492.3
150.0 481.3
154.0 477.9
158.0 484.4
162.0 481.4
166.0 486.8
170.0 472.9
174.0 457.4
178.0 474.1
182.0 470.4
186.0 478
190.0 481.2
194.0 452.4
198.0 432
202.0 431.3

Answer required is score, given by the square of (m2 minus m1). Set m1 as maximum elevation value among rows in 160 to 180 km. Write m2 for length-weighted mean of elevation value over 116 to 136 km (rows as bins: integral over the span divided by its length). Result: 68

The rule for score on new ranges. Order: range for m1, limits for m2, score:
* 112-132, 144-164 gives 27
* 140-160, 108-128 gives 212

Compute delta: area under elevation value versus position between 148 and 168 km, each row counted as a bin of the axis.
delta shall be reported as 9647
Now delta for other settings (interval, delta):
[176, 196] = 9424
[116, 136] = 9571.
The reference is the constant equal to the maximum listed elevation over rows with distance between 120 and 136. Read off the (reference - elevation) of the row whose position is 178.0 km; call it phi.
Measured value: 13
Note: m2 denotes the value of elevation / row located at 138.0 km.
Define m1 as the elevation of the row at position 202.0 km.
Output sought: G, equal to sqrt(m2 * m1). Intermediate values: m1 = 431.3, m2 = 472.3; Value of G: 451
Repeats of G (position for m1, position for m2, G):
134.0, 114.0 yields 487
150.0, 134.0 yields 484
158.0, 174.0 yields 471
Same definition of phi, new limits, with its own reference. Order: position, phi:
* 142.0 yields 15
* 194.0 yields 35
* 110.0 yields 22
